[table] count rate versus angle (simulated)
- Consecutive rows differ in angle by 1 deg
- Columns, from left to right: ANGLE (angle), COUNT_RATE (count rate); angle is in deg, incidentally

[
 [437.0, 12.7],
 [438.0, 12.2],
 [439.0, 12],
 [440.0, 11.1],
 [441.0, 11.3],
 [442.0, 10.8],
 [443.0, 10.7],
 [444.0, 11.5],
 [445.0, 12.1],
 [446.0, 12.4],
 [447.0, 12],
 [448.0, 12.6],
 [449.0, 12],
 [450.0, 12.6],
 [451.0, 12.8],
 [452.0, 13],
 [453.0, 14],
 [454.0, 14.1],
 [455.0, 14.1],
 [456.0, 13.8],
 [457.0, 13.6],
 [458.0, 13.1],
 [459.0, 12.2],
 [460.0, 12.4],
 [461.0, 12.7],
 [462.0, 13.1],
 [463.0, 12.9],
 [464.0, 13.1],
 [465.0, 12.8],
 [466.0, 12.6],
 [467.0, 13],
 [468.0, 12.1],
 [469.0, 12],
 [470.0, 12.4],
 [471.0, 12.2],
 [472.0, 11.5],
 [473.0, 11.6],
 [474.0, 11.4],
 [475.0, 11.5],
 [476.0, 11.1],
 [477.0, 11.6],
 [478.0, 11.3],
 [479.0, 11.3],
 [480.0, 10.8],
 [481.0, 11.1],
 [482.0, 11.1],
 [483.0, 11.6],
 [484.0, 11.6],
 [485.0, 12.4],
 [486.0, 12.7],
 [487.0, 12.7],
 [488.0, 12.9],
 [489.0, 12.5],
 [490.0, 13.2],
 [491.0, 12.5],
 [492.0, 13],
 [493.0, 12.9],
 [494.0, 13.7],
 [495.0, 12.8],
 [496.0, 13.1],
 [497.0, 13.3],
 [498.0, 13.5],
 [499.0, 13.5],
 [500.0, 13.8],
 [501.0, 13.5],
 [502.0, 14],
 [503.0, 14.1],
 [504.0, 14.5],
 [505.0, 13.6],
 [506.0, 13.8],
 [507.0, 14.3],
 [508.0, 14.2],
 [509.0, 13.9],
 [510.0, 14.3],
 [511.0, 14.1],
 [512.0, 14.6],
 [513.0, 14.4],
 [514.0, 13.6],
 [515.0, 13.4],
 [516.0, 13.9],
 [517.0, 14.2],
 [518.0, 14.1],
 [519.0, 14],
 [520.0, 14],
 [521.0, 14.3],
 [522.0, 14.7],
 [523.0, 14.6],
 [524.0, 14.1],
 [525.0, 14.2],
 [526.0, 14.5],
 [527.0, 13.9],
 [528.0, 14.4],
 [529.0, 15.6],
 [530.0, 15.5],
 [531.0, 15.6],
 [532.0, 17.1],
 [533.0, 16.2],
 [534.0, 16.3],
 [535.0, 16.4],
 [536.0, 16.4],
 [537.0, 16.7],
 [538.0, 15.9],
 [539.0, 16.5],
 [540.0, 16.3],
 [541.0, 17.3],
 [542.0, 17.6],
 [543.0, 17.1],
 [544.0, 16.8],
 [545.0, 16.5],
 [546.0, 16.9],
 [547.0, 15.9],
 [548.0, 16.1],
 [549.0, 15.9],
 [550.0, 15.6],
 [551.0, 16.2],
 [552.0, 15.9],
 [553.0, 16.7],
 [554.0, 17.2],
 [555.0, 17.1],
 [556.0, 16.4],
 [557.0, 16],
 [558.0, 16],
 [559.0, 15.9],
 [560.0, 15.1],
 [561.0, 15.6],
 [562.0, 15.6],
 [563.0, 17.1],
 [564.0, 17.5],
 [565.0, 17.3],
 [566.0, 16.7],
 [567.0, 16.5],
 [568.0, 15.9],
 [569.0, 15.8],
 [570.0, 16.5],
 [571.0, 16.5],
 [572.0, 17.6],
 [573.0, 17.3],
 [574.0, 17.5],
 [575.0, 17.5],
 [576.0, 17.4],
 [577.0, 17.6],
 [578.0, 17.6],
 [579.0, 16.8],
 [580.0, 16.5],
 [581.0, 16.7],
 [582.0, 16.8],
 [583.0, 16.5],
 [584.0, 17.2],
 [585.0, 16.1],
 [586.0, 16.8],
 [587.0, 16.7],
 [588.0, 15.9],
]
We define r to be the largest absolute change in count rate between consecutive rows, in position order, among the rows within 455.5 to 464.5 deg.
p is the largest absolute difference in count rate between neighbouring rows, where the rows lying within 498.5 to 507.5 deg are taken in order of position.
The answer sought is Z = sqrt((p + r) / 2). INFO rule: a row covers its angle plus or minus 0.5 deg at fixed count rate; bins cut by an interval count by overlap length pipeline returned 0.949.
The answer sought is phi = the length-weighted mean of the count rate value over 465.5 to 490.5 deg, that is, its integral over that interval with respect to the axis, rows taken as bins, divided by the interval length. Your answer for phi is 12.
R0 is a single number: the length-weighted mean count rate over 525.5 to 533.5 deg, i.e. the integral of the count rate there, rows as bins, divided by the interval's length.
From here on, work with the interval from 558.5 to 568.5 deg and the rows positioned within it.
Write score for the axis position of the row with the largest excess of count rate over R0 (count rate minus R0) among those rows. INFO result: 564.0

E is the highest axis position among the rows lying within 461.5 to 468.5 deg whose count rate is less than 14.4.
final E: 468.0 deg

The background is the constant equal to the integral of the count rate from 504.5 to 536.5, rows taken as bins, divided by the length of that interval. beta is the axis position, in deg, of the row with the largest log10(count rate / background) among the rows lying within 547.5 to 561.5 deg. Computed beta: 554.0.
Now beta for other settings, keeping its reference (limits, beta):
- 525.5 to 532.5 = 532.0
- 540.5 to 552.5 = 542.0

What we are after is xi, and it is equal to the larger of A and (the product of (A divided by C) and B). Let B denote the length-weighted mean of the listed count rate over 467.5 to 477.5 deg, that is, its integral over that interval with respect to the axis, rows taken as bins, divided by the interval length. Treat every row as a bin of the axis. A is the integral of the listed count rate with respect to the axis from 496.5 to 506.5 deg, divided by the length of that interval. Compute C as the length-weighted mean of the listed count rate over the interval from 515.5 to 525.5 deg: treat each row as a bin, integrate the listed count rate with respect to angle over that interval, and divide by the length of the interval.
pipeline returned 13.8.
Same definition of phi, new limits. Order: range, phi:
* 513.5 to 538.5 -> 15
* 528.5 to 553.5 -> 16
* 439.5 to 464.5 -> 13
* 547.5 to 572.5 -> 16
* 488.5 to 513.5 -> 14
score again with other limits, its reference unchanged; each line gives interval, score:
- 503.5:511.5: 504.0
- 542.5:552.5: 543.0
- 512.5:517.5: 513.0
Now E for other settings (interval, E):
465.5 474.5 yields 474.0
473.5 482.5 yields 482.0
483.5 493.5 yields 493.0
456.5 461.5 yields 461.0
